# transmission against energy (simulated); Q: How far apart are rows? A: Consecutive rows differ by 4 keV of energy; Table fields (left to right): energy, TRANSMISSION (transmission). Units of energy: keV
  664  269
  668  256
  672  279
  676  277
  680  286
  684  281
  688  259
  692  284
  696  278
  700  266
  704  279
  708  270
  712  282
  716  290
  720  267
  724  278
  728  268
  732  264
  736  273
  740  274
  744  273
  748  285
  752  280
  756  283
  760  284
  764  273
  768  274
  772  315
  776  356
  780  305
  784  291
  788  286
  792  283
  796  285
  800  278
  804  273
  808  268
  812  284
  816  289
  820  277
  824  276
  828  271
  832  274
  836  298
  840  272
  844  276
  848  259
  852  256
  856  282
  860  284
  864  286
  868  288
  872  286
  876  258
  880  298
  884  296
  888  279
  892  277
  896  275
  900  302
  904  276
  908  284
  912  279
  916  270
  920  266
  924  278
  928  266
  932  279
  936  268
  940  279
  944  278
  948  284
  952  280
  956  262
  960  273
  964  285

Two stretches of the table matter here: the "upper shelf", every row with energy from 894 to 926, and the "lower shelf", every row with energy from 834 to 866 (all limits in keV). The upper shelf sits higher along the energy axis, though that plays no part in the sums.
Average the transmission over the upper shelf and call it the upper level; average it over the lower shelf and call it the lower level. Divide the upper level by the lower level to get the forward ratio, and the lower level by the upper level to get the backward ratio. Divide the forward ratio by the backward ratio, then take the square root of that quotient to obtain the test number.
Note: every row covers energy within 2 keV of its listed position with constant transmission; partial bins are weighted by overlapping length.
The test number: 1.01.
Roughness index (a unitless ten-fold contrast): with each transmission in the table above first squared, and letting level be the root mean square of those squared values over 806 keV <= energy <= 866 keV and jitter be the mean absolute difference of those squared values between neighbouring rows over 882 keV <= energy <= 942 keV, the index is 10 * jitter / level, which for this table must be 0.83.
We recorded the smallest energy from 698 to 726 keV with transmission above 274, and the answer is 704 keV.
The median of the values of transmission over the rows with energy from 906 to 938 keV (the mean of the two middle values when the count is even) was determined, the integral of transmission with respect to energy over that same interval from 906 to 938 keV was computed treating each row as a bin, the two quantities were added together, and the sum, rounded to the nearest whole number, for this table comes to 9034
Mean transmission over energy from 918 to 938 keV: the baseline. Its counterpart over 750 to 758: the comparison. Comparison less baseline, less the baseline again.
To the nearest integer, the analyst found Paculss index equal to -261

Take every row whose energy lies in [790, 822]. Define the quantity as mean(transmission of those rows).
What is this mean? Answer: 280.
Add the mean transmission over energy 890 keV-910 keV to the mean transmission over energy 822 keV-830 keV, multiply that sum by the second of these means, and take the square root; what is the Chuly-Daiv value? 390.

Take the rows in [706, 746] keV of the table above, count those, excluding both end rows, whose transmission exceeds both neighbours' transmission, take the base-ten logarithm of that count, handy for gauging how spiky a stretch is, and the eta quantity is 0.48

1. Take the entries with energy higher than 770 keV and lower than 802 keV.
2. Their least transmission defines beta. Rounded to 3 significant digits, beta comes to 278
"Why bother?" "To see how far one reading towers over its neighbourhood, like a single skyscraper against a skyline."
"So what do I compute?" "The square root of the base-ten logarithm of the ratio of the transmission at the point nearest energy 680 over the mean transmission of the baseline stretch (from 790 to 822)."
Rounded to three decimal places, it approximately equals 0.099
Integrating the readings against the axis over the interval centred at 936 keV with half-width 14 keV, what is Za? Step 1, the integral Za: 7728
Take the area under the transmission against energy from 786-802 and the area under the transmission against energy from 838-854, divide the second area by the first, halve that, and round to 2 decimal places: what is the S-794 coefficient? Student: 0.47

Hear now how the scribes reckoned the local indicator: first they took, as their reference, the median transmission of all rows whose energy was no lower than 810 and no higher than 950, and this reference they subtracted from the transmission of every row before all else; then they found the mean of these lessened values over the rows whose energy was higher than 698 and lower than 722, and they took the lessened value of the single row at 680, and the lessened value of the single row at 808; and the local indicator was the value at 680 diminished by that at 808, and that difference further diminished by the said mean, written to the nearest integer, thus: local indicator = 20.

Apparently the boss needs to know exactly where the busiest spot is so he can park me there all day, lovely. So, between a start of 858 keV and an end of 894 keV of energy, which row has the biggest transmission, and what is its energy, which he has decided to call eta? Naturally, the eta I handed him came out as 880 keV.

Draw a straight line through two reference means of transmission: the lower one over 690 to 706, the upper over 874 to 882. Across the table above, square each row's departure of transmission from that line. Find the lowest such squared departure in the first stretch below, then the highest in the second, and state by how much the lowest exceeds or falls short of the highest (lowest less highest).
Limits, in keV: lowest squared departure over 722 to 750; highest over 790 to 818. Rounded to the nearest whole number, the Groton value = -130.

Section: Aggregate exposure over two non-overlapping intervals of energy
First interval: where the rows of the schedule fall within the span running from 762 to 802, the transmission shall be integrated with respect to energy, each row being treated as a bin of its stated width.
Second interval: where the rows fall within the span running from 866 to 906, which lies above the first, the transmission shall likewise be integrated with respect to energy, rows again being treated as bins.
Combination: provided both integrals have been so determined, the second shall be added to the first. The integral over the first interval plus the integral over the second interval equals 23124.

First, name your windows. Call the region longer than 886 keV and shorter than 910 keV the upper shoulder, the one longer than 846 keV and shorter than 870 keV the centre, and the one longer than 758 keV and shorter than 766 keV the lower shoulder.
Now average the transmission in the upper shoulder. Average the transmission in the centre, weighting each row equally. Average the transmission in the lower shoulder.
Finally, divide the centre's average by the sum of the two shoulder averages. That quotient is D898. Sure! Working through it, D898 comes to 0.492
